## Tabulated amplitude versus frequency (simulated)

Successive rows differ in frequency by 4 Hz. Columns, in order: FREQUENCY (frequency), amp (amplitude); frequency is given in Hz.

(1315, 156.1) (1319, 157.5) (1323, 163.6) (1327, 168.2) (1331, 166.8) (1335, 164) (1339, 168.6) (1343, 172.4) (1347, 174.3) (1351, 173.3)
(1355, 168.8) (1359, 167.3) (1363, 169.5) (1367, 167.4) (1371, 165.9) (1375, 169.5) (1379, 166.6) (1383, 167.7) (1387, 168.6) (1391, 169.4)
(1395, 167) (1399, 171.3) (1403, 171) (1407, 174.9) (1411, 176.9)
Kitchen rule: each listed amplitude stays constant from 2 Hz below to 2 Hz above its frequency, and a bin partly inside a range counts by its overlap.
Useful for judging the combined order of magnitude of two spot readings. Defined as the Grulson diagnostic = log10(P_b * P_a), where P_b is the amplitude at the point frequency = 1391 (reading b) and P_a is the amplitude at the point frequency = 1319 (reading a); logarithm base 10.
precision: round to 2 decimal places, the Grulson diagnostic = 4.43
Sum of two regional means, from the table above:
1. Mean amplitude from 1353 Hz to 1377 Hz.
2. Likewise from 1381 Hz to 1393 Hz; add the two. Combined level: 337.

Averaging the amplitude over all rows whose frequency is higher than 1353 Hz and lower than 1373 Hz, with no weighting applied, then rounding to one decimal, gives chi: 167.8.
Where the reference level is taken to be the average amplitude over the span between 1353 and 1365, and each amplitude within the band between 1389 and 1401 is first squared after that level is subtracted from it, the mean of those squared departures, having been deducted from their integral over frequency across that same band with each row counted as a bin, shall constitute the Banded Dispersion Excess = 39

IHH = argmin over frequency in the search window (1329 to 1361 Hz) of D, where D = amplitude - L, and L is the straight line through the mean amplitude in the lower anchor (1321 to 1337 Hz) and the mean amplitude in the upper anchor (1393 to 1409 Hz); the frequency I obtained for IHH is 1335 Hz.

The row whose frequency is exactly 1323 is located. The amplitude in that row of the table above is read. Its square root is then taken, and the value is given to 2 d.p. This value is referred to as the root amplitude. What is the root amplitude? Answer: 12.79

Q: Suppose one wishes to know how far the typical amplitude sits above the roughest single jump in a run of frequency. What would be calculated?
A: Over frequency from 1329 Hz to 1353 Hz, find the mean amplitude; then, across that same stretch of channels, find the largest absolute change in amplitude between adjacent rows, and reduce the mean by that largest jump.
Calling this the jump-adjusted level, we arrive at 165.3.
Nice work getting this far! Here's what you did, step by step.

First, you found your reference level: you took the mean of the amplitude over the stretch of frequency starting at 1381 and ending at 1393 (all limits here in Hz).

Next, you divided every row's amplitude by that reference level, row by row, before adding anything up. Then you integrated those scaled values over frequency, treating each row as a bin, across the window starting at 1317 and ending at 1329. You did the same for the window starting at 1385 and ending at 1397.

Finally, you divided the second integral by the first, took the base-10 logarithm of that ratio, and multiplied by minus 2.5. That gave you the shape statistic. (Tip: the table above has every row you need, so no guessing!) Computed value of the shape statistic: -0.034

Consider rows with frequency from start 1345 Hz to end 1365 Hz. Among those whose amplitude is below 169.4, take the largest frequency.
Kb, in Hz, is 1359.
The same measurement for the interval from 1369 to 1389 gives 1387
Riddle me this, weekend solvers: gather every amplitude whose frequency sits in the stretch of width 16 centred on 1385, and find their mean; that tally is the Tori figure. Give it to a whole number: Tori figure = 168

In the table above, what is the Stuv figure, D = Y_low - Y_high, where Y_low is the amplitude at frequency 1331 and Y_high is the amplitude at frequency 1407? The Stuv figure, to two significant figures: -8.1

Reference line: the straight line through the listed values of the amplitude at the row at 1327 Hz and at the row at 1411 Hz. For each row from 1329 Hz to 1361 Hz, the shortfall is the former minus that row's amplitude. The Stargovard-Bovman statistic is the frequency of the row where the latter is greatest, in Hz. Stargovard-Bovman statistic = 1335 Hz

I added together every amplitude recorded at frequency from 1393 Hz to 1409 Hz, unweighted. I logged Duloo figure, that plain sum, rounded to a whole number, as 684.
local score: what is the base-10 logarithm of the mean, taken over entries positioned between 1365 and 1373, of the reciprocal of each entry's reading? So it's -2.22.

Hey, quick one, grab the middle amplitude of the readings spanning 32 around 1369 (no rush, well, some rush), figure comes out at 168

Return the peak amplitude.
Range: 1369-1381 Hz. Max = 169.5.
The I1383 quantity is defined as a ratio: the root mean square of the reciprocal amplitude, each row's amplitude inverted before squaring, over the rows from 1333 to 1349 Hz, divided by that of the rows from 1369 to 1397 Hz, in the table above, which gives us 0.99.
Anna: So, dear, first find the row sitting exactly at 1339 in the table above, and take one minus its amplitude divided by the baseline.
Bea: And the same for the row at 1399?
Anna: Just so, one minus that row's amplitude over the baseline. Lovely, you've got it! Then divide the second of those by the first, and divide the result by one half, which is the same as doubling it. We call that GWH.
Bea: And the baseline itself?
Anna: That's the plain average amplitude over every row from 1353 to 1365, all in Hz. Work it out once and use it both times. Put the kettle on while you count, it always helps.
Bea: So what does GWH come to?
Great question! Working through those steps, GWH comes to 83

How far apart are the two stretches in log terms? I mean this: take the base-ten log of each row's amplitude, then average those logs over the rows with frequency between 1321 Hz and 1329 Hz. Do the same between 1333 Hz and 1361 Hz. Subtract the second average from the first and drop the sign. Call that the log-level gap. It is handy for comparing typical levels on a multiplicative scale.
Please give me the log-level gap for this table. 0.010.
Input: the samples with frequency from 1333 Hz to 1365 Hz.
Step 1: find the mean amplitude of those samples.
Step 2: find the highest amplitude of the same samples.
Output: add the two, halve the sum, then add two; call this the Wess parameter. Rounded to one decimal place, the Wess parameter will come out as 174.0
